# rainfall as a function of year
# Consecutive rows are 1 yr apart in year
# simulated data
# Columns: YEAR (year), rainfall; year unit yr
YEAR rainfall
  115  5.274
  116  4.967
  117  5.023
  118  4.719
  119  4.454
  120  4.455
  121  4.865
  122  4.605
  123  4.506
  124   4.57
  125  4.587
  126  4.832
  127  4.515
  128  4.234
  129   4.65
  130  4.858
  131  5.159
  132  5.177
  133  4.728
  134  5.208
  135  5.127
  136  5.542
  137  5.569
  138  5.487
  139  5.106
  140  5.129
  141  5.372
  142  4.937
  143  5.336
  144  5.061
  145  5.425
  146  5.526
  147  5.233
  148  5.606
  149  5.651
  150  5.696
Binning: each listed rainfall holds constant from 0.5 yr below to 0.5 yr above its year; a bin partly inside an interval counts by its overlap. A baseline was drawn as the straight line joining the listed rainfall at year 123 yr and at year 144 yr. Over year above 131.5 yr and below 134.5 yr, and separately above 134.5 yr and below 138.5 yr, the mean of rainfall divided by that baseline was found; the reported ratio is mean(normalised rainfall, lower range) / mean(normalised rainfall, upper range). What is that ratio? 0.95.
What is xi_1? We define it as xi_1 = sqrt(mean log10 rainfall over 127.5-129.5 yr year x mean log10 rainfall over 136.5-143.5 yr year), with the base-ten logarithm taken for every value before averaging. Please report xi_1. 0.684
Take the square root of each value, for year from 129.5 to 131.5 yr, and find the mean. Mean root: 2.24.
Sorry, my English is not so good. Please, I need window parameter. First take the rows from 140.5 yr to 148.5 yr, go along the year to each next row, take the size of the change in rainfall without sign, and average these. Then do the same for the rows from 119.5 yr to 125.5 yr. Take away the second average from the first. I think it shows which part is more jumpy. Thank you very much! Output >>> 0.15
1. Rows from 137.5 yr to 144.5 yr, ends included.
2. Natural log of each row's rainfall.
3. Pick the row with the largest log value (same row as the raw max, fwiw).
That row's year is 138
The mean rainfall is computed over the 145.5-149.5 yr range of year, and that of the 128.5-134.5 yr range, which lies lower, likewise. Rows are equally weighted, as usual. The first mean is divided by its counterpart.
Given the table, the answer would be 1.11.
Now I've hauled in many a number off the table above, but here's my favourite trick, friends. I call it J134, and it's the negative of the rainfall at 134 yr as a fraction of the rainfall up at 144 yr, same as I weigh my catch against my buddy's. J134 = -1.03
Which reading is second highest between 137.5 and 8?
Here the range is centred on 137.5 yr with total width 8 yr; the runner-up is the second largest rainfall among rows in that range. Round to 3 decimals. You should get 5.542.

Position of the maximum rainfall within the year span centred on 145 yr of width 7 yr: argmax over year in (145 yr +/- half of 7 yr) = 148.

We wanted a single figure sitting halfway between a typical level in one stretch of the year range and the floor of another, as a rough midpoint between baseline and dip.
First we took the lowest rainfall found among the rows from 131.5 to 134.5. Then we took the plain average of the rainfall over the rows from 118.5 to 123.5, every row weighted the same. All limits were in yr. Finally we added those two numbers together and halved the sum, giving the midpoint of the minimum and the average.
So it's 4.65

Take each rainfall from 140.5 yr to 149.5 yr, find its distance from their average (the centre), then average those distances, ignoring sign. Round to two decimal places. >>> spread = 0.18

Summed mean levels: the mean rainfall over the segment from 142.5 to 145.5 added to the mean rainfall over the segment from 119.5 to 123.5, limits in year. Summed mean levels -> 9.88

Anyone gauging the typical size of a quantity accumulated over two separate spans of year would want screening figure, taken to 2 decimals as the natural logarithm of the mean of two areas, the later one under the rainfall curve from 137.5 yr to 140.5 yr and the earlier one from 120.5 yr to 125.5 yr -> 2.97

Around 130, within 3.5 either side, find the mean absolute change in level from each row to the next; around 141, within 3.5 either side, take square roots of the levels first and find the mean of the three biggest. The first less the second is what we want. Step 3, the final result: -2.04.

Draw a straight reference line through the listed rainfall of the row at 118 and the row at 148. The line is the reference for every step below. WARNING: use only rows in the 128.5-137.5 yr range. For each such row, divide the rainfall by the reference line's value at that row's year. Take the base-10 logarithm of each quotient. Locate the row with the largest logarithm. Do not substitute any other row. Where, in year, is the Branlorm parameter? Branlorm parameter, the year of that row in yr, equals 136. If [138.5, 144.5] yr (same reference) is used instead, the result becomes 141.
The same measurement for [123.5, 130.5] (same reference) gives 126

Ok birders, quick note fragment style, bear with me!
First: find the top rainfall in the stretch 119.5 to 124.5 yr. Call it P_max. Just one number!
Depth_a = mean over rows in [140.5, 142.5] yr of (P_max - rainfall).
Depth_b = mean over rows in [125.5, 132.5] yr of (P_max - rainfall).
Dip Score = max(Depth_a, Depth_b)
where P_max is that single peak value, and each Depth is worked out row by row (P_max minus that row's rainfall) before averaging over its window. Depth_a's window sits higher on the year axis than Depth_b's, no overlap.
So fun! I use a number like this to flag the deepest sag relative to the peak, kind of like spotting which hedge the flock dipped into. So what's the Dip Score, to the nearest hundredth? 0.09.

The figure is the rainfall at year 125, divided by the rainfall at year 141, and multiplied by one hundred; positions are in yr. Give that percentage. 85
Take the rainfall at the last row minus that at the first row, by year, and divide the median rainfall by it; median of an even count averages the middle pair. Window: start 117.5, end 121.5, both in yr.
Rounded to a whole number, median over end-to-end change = 31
